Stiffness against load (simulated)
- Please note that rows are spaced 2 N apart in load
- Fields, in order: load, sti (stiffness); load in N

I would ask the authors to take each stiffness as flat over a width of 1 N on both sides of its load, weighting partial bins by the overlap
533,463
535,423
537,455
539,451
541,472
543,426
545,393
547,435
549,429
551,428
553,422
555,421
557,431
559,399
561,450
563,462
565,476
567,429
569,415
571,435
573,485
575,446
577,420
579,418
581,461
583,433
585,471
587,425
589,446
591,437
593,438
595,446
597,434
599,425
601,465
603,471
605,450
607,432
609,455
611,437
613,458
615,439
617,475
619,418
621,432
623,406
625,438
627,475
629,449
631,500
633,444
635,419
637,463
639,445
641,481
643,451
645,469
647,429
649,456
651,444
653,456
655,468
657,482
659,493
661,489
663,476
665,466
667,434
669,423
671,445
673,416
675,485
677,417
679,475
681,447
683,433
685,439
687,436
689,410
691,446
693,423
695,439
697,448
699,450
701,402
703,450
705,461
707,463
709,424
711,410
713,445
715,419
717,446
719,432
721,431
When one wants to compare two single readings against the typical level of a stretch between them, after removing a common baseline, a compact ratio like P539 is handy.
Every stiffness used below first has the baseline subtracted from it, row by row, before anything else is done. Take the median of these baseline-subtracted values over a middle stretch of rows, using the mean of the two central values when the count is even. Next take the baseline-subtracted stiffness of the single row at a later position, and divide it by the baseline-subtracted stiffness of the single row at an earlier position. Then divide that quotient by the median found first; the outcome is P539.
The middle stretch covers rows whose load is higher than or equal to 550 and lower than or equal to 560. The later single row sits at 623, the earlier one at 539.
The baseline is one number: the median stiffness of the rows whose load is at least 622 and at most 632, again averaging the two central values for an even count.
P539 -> 0.8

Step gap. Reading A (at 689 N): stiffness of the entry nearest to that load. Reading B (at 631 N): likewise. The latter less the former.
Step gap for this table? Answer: 90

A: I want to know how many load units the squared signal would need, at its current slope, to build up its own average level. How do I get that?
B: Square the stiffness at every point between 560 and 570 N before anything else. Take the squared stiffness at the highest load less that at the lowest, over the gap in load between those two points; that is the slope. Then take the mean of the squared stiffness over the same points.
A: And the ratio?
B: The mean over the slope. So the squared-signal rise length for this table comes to -53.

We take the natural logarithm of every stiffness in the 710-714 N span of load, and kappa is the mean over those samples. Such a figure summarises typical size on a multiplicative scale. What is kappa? 6.06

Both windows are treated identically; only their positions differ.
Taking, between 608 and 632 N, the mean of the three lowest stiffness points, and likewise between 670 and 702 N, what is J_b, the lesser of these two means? 409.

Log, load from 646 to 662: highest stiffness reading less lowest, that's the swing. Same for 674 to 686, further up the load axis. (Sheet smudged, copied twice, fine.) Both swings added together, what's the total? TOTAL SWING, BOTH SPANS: 132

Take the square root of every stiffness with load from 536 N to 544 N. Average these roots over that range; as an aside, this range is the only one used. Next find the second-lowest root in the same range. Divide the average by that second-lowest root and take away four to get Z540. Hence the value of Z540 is -3.00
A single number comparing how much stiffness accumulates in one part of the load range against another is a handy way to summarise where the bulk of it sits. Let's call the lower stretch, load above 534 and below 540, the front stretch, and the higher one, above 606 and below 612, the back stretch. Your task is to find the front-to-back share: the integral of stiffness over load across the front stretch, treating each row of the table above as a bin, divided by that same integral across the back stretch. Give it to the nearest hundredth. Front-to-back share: 1.00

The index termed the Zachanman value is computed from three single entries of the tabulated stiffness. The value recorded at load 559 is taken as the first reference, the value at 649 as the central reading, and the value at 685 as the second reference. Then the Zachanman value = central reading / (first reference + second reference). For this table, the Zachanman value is 0.544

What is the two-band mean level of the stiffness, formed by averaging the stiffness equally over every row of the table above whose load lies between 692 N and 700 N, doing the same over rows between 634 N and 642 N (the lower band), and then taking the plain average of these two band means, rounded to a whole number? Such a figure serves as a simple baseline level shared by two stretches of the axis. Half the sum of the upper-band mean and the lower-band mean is 446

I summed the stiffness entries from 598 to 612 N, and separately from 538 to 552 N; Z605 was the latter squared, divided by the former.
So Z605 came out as 2936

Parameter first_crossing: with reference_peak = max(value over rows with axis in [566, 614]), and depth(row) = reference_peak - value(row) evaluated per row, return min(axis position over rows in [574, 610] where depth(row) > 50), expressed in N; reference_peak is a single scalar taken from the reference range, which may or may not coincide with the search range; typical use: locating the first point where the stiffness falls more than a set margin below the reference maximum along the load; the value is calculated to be 577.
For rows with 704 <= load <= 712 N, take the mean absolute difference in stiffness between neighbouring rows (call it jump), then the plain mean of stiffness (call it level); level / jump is 24.0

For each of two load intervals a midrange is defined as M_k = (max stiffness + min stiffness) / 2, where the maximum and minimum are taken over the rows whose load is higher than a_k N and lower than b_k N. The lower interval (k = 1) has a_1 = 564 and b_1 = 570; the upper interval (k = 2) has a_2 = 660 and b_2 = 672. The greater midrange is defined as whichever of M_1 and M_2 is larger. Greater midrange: 456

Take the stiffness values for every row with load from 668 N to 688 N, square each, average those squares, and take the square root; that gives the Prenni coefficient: 442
